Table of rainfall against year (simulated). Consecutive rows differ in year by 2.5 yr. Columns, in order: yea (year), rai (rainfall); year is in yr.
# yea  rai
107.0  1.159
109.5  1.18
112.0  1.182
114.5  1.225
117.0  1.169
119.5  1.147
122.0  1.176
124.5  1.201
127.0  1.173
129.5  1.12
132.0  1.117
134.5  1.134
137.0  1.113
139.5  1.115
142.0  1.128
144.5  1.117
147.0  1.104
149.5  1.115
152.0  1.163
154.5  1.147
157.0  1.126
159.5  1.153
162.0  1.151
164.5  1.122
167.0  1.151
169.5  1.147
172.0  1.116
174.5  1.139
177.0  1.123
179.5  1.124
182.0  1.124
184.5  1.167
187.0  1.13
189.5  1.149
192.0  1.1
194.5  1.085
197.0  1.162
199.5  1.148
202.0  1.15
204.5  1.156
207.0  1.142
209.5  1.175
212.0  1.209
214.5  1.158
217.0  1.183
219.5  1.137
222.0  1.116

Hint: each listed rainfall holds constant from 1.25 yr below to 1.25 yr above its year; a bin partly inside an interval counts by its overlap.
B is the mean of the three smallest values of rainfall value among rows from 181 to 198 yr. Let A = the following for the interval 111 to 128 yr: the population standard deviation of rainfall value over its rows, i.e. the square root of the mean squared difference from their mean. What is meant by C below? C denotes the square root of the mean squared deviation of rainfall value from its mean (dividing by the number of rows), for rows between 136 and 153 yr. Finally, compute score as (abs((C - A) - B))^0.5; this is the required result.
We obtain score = 1.05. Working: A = 0.023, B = 1.10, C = 0.018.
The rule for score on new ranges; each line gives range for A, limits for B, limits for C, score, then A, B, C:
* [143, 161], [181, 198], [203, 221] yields 1.05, 0.021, 1.10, 0.023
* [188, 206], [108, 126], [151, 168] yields 1.09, 0.028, 1.16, 0.014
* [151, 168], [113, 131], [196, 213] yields 1.07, 0.014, 1.15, 0.021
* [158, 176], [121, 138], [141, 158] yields 1.05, 0.014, 1.12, 0.019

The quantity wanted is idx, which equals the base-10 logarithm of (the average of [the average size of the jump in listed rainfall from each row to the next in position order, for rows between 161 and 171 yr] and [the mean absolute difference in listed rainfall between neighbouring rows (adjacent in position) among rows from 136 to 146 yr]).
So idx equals -1.8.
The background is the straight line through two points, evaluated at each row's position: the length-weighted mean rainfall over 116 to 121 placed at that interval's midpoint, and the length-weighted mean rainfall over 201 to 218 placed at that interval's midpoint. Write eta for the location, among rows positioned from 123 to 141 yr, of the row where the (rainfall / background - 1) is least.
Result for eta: 137.0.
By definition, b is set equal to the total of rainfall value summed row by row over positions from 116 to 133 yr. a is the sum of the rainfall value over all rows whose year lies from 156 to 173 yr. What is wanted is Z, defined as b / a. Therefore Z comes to 1.017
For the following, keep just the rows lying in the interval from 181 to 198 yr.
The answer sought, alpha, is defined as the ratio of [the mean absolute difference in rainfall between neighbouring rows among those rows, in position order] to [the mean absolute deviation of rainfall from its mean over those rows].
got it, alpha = 1.6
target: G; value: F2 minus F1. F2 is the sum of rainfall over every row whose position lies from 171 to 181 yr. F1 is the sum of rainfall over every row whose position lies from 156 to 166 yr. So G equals -0.05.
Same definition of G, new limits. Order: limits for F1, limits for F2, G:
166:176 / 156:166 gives 0.00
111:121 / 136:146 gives -0.25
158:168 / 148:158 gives -0.03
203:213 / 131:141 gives -0.20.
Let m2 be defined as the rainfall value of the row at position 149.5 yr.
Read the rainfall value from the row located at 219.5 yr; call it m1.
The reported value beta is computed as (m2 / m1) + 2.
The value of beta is 2.98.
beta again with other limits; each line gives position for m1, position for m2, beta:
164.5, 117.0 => 3.04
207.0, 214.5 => 3.01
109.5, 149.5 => 2.94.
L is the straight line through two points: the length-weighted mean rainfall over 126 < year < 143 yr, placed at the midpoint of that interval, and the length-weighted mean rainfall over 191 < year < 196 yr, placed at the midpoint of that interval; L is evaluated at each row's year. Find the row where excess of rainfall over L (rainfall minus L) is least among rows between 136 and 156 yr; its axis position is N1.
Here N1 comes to 147.0 yr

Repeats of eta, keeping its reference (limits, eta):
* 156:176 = 172.0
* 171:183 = 172.0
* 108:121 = 119.5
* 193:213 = 194.5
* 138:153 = 147.0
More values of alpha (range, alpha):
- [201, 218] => 1.5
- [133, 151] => 1.6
